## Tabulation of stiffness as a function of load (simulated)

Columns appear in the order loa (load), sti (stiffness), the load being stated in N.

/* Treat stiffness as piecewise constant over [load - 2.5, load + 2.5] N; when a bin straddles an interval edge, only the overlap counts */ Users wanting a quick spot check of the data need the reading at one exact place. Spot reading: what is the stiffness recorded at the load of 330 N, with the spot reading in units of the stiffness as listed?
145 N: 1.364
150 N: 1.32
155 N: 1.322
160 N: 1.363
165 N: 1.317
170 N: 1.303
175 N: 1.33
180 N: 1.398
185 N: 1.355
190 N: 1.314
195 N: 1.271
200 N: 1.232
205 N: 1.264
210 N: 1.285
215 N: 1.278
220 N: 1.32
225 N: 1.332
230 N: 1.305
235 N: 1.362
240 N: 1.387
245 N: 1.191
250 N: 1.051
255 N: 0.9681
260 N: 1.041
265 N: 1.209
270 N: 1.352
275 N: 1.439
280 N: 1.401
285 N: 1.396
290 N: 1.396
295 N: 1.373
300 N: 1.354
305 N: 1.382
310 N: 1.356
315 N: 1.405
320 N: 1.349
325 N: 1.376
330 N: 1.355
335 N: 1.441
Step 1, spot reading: 1.355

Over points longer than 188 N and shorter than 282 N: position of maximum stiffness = 275 N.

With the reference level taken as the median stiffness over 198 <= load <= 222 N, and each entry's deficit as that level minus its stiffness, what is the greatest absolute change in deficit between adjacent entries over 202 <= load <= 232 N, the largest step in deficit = 0.042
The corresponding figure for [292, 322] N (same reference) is 0.056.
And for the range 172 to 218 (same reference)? 0.068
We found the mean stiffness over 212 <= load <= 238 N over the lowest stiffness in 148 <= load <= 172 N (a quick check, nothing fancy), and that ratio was 1.01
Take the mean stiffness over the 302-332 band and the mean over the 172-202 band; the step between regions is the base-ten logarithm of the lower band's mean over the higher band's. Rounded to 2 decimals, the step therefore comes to -0.02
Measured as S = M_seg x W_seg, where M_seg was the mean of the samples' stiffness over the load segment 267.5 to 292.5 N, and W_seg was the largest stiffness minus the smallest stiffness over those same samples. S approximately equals 0.12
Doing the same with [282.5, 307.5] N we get 0.06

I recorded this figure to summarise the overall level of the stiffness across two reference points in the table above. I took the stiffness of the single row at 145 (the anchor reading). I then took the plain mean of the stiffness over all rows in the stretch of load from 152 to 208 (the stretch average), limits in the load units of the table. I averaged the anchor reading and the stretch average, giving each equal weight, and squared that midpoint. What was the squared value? 1.79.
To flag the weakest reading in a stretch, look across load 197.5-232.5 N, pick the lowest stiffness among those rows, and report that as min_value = 1.232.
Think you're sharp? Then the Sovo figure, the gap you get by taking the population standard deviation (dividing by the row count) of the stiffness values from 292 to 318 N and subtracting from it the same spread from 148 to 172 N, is 0.00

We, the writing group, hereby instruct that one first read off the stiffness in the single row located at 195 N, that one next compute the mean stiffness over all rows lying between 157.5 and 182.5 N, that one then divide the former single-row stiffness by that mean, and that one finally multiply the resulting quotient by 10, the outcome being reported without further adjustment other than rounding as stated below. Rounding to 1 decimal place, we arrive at 9.5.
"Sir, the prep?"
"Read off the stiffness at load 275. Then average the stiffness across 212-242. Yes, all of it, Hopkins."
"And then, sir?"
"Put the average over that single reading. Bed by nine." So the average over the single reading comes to 0.92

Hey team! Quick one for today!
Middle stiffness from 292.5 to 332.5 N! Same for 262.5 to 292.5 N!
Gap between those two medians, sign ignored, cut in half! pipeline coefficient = 0.016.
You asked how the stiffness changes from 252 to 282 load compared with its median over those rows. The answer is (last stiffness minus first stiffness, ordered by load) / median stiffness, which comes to 0.34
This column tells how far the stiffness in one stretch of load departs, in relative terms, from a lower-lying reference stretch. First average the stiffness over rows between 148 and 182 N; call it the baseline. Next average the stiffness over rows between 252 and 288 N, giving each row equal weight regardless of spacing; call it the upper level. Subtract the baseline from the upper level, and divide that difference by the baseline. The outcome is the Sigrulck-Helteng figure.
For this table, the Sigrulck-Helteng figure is -0.06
